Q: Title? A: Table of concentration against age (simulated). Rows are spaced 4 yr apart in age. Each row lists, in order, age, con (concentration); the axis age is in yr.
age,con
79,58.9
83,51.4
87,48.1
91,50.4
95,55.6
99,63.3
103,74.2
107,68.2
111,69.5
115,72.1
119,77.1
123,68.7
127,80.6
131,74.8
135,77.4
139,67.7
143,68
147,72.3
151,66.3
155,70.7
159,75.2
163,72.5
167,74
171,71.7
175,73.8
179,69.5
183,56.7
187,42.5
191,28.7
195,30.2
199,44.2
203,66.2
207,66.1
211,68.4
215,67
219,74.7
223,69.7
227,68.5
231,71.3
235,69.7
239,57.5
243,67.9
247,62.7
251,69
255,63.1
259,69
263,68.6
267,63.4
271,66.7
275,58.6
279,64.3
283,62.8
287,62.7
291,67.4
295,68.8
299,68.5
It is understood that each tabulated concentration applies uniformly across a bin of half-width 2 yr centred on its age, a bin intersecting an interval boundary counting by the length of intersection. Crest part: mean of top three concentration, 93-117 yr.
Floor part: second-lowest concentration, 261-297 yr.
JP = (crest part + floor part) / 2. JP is 67.3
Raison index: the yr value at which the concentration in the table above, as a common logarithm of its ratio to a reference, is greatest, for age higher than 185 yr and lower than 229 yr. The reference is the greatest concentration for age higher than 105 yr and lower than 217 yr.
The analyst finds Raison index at 219 yr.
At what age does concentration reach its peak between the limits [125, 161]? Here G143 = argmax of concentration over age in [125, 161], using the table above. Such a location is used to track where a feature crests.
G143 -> 127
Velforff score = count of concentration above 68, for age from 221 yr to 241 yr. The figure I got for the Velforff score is 4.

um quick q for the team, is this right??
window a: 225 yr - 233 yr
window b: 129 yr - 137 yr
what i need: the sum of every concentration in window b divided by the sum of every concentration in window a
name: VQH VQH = 1.09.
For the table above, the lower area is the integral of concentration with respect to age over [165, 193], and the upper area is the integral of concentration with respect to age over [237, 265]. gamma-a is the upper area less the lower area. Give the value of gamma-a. 164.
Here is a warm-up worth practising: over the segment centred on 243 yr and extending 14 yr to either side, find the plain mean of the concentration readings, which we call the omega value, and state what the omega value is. 65.9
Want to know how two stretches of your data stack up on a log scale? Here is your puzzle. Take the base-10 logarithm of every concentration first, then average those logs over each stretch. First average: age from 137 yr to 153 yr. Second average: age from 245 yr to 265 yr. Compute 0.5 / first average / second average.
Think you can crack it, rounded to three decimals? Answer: 0.149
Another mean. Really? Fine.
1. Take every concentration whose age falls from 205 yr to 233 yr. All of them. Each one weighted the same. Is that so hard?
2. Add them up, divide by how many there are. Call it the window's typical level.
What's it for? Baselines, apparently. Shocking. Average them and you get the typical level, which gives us 69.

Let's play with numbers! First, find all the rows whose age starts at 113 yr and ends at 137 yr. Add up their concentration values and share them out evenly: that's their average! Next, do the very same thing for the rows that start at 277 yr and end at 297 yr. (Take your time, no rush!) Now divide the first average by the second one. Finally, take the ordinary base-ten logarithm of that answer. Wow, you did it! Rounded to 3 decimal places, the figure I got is 0.061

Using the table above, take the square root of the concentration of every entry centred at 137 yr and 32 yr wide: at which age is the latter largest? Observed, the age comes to 127 yr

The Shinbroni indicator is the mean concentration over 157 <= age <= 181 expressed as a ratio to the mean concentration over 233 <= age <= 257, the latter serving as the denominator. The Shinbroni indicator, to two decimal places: 1.12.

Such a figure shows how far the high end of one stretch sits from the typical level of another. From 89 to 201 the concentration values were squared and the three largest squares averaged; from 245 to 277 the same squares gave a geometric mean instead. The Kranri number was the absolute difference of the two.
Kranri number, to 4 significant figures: 1914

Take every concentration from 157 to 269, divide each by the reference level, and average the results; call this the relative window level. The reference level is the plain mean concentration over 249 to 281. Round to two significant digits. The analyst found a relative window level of 0.97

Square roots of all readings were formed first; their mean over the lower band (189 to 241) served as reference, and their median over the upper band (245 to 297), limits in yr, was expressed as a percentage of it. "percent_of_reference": 104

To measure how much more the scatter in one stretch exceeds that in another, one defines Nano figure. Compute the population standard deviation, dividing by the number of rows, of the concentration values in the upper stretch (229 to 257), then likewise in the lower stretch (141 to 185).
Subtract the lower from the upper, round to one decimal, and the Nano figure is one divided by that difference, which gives -2.7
